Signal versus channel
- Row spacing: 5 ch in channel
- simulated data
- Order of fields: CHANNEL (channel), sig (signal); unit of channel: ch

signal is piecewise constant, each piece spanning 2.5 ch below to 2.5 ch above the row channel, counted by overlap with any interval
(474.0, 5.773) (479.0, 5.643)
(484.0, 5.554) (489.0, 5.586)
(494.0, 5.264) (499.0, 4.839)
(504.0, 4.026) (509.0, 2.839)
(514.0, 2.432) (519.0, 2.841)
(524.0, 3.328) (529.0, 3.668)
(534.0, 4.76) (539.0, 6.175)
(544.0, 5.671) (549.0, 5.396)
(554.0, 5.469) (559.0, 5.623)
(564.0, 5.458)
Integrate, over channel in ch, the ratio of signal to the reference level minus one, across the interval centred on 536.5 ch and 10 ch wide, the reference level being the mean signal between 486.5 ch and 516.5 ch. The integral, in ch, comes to 3.1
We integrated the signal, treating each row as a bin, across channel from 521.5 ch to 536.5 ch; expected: 59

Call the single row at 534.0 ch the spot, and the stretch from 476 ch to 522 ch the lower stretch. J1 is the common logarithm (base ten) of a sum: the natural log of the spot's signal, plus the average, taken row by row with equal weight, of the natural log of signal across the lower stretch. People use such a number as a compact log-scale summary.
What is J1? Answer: 0.474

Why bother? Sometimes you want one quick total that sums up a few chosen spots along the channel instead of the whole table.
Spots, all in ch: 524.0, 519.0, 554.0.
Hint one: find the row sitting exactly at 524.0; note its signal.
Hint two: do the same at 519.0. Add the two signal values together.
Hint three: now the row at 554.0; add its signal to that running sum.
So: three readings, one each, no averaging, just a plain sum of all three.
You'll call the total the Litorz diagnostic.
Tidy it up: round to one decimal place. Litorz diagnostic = 11.6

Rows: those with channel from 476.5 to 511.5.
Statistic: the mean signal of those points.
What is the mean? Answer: 4.82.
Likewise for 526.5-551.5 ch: 5.13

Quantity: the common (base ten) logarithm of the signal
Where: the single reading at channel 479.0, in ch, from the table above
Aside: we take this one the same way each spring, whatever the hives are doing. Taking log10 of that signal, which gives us 0.752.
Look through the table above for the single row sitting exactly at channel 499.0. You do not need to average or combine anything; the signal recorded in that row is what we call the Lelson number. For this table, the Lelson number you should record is 4.839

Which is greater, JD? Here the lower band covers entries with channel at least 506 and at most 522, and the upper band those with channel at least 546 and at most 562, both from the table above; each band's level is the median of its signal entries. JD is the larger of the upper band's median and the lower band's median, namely 5.5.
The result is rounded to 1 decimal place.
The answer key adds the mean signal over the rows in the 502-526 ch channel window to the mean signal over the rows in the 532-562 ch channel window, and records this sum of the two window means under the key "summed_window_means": 8.6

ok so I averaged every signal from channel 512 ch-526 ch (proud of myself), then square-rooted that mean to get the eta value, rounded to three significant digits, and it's 1.69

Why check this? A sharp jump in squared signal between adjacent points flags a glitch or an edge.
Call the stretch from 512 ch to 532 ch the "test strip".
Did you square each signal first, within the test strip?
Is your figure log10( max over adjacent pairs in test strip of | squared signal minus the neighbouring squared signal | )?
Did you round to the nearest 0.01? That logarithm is 0.48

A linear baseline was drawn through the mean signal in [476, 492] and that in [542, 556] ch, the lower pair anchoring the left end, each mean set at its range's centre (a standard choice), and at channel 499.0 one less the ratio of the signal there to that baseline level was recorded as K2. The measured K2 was 0.13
